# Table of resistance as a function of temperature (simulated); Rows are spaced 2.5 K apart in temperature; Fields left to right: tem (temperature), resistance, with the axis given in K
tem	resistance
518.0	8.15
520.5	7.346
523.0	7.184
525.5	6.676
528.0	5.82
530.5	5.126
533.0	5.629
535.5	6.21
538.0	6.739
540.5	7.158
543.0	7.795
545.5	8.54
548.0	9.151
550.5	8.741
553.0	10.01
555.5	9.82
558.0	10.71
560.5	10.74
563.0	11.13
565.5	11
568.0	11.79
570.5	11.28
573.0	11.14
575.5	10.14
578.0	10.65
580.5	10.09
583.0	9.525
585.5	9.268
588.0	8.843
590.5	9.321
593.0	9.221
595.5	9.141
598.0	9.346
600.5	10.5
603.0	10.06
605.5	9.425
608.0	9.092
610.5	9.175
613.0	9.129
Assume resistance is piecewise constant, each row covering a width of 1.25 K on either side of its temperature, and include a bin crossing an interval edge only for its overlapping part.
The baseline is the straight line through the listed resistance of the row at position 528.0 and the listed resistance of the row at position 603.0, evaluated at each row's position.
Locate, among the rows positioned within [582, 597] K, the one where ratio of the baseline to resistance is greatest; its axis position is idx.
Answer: 595.5 K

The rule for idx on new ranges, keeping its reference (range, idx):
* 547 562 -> 550.5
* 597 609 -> 608.0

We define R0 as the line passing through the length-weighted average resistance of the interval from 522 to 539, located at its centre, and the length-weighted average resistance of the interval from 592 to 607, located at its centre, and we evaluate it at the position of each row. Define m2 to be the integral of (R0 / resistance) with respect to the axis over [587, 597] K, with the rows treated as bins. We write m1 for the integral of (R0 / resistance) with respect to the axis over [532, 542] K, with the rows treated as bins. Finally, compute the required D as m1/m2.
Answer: 1.00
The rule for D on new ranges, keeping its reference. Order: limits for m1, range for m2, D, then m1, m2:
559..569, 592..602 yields 0.71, 7.0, 9.9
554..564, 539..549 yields 0.85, 7.2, 8.5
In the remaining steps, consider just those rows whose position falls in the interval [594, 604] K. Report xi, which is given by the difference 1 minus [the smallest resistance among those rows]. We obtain -8.1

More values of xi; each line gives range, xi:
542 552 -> -6.8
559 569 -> -9.7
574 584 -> -8.5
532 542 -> -4.6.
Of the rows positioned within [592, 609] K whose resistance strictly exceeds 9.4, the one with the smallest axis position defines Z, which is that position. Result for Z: 600.5 K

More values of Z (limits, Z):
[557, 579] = 558.0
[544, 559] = 553.0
